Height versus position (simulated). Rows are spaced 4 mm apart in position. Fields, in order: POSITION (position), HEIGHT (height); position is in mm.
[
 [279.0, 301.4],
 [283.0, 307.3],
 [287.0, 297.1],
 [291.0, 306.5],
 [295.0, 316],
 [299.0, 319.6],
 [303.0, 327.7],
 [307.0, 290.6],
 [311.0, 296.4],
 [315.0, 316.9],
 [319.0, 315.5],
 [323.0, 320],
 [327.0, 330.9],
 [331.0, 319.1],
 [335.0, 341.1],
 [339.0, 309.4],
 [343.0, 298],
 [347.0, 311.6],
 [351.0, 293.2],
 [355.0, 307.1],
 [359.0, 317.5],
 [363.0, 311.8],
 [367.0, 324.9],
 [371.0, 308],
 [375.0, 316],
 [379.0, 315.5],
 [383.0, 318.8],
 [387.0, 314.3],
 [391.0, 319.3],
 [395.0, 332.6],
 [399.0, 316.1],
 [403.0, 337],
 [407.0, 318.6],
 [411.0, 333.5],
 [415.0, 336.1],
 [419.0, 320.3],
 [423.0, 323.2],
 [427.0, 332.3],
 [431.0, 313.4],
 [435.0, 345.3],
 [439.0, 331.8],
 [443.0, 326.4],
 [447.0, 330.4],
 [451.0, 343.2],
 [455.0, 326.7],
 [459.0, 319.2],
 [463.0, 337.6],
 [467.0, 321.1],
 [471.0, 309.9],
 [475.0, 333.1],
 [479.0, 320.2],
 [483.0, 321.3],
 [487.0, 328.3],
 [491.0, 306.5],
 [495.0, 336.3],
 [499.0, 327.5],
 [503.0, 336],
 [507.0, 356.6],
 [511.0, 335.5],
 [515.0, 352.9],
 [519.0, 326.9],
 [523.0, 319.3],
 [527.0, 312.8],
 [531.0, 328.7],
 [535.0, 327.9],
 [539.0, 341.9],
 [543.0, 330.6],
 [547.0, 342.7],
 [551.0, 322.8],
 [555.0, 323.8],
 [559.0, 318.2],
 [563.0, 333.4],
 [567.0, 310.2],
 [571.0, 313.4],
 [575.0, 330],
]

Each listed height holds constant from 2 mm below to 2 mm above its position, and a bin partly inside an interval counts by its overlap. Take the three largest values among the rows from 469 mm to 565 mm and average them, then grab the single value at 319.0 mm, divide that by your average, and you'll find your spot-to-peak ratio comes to 0.90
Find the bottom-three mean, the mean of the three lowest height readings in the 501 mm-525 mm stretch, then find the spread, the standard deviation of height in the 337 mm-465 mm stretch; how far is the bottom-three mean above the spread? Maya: 315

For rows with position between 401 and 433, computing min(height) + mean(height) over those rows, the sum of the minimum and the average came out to 640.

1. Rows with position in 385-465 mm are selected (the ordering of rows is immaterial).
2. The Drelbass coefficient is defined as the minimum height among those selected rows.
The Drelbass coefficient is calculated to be 313.4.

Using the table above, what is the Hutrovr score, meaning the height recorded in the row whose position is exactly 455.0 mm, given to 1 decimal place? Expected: 326.7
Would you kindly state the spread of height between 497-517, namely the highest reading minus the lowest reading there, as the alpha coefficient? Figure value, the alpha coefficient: 29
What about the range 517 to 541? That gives 29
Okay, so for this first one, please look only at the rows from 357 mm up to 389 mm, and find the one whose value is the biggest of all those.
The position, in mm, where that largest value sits 367.0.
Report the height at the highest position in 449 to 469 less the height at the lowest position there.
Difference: -22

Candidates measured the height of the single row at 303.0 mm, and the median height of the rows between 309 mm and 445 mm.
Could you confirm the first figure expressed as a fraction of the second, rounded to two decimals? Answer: 1.03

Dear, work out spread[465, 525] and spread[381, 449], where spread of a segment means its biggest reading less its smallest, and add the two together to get 82.0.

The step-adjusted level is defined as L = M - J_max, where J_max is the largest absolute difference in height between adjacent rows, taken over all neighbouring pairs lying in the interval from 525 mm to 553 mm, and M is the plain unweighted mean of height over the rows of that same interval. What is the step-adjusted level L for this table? 310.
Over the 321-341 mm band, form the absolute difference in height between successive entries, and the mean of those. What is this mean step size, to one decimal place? 19.1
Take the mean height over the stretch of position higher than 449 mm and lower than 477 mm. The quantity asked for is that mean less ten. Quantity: 317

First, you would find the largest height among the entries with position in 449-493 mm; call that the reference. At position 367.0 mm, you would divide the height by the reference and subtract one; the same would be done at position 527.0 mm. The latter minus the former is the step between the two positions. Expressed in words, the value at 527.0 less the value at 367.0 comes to -0.04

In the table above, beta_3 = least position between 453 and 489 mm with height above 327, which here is 463.0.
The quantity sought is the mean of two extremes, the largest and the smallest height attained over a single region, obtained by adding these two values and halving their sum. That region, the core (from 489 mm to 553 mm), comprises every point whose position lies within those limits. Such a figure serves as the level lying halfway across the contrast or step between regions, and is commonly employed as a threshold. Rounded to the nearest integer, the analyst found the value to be 332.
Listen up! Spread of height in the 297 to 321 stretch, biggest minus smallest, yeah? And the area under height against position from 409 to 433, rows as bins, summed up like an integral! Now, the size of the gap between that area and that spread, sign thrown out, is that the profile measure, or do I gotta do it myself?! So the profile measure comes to 7798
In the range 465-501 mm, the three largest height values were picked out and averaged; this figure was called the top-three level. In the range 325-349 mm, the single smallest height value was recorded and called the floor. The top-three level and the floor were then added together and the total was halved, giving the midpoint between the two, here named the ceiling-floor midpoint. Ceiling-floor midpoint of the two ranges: 315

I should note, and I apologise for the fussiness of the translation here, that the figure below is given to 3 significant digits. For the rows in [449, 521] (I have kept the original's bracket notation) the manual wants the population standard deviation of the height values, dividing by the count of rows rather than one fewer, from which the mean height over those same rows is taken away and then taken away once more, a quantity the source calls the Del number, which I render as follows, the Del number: -647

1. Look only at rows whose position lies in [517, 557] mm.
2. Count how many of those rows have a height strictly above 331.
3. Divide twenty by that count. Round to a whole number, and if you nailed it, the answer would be 10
